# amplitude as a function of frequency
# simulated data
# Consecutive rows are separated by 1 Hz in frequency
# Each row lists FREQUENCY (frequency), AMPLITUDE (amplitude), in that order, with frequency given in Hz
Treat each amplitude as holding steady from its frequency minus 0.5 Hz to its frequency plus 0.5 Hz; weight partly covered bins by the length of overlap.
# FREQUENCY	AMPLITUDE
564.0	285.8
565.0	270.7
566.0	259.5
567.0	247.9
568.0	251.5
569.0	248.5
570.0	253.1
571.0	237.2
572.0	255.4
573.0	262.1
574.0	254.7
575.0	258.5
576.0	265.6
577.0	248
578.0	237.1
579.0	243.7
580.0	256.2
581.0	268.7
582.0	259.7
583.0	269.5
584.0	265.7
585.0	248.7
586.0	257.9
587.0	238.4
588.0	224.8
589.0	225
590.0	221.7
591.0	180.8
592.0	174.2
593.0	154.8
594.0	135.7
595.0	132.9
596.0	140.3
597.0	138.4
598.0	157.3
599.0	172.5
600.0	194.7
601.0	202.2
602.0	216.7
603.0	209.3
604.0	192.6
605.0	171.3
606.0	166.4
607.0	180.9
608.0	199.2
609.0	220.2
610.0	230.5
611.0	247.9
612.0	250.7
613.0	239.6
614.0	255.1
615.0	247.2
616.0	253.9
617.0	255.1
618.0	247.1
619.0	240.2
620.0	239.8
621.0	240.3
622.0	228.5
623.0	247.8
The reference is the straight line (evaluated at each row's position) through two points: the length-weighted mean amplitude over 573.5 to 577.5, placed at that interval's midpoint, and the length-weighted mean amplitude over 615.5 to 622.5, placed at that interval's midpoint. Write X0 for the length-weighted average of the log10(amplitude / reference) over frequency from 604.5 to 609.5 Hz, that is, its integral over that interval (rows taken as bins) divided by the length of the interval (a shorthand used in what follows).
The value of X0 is -0.12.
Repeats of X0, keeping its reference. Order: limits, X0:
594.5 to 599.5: -0.23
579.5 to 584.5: 0.02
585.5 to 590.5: -0.04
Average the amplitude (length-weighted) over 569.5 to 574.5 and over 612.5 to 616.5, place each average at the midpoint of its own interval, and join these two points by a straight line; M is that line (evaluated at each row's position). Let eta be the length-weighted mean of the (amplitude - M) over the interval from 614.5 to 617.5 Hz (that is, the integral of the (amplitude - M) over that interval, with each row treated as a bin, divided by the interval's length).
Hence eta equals 3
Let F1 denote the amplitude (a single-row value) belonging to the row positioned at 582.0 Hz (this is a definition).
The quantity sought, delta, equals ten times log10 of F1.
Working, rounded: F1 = 259.7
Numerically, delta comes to 24.1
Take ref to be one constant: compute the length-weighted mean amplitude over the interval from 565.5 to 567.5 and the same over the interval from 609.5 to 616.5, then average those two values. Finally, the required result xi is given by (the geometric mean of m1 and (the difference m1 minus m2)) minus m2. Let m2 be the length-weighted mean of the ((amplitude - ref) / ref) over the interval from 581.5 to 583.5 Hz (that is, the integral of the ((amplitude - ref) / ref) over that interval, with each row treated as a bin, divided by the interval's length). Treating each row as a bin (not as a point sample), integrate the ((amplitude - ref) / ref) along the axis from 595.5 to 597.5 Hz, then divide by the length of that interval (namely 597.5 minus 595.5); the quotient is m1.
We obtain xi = 0.41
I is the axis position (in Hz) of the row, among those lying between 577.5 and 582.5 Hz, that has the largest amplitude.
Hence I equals 581.0 Hz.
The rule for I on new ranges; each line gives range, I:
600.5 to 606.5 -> 602.0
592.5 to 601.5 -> 601.0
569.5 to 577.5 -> 576.0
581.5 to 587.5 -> 583.0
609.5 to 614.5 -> 614.0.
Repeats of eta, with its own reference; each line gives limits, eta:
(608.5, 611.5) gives -16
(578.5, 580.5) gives -2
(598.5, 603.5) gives -51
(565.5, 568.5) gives 0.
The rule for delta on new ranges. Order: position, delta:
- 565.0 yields 24.3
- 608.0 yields 23.0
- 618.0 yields 23.9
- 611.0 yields 23.9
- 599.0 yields 22.4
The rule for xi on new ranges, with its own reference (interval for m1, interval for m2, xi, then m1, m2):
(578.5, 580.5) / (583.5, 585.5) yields -0.03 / 0.00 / 0.03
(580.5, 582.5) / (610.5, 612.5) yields 0.06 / 0.06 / 0.00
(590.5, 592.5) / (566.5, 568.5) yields 0.29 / -0.29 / 0.00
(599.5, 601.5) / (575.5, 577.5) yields 0.19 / -0.21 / 0.03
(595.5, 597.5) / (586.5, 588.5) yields 0.48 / -0.44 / -0.07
